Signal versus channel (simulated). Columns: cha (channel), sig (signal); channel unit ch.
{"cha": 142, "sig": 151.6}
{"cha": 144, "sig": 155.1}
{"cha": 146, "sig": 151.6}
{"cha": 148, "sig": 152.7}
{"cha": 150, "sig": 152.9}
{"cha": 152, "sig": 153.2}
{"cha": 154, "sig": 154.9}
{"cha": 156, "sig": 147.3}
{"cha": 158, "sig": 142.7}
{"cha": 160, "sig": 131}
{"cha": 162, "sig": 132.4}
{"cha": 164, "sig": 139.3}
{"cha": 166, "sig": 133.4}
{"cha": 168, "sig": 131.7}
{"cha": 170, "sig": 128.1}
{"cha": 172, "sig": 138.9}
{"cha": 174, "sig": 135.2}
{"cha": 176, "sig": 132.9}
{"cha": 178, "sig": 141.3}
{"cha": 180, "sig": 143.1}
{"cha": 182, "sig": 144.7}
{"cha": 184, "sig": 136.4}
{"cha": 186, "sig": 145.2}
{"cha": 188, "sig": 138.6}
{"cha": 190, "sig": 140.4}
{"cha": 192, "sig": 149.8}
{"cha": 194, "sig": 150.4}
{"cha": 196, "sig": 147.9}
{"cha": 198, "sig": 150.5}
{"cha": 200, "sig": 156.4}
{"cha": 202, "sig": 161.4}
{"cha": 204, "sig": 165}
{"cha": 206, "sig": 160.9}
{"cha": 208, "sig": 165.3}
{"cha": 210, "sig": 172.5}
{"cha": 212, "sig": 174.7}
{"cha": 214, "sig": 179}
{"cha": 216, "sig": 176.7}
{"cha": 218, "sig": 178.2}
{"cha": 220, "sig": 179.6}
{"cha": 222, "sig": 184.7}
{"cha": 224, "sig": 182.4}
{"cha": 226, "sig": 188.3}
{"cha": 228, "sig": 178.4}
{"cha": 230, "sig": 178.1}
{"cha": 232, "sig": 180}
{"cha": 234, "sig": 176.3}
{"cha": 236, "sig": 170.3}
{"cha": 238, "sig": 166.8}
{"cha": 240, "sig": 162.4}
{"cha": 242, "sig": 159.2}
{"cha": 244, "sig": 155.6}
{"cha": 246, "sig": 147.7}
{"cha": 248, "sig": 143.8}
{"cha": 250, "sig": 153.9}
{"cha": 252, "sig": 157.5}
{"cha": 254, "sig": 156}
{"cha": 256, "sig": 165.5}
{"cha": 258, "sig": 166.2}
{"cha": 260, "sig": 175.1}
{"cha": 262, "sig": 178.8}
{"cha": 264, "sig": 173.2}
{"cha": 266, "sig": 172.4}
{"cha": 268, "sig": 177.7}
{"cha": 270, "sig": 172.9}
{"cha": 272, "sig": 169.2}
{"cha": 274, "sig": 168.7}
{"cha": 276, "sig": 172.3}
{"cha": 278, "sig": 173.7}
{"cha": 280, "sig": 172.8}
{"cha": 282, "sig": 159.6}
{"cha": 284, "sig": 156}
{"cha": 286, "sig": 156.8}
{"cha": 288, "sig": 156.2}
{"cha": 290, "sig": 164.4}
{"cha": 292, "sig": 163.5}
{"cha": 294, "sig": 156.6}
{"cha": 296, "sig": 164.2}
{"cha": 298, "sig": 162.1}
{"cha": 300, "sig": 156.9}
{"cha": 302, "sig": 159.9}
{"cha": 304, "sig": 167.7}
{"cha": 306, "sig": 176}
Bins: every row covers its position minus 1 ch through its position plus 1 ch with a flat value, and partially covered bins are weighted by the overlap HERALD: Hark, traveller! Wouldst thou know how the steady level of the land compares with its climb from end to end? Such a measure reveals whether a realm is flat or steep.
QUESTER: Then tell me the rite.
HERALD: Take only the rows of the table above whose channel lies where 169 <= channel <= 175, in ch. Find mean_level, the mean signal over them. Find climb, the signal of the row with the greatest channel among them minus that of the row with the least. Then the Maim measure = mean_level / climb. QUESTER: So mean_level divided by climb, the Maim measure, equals 19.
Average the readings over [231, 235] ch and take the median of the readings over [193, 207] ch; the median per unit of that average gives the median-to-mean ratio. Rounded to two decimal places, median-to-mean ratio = 0.88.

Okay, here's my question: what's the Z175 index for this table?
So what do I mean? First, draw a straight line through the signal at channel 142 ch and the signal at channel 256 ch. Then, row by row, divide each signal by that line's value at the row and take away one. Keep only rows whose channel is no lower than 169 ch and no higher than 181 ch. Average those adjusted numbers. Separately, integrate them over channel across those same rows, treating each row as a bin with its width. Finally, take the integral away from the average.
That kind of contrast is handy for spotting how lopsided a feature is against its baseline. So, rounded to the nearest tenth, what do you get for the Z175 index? 1.3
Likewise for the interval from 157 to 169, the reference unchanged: 1.4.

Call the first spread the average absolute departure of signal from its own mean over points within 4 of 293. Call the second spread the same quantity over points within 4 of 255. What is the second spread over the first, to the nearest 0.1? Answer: 1.6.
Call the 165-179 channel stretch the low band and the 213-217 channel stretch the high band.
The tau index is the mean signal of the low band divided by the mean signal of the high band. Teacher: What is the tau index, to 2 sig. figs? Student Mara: 0.76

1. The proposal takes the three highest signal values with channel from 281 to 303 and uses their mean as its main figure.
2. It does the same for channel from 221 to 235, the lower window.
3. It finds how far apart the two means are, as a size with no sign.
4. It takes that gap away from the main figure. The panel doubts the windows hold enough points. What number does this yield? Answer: 142.9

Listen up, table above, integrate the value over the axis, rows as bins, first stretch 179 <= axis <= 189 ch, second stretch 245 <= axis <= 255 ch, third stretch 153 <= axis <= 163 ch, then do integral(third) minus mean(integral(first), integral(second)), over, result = -50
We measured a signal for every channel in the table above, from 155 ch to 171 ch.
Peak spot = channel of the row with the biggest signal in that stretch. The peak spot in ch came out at 156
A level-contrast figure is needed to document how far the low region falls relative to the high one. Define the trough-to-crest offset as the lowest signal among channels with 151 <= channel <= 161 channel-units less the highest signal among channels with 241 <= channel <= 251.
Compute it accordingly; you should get -28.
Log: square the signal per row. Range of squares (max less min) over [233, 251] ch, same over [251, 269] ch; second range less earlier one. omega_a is -2770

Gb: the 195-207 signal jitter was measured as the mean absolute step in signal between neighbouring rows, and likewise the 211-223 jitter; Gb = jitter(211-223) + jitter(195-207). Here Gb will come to 7.2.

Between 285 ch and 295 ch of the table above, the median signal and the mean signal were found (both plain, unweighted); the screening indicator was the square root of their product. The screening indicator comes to 158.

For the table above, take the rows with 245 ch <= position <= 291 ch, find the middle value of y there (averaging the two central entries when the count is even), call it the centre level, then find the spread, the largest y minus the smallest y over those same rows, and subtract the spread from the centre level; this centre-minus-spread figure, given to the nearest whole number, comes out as 131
